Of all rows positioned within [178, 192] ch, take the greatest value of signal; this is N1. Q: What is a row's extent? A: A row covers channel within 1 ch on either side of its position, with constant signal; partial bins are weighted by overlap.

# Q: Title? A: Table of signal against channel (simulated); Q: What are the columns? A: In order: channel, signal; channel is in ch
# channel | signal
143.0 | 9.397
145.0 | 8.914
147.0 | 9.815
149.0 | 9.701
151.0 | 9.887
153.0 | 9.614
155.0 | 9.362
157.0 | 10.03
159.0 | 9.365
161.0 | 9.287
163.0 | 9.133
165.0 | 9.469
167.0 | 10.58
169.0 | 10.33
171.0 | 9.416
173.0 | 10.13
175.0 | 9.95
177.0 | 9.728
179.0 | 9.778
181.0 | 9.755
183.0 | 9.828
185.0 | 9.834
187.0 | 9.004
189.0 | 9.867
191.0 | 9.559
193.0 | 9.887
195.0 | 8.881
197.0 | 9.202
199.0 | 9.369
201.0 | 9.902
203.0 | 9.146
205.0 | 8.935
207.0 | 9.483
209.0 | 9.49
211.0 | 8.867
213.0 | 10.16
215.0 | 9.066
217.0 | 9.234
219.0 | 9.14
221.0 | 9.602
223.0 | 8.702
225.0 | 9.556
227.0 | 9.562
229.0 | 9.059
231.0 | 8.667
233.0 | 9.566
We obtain 9.867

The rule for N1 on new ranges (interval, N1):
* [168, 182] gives 10.33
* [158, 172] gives 10.58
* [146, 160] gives 10.03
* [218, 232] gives 9.602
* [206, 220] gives 10.16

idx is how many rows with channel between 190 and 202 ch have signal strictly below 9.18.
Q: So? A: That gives 1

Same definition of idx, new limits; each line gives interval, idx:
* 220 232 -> 3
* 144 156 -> 1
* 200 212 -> 3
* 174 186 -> 0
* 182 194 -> 1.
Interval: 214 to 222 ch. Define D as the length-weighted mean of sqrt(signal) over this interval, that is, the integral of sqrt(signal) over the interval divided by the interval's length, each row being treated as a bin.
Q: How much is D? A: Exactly 3.04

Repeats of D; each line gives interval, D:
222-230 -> 3.04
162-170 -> 3.14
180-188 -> 3.10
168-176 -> 3.15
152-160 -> 3.10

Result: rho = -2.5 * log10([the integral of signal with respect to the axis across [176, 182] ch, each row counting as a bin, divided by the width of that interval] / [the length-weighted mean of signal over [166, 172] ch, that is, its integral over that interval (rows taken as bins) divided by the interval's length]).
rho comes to 0.039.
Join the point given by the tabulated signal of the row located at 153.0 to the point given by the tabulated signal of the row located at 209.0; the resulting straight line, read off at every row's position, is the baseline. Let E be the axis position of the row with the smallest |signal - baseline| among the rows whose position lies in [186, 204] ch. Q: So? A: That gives 191.0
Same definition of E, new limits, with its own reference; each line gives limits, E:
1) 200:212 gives 209.0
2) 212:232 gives 225.0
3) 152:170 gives 153.0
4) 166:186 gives 171.0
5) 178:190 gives 181.0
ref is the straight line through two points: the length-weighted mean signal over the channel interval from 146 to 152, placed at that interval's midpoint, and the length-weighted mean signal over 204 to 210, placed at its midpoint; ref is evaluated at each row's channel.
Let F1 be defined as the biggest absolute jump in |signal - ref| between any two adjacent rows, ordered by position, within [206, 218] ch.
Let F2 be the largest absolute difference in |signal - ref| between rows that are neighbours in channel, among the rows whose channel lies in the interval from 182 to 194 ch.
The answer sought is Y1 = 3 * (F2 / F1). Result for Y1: 1.4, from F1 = 0.74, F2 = 0.35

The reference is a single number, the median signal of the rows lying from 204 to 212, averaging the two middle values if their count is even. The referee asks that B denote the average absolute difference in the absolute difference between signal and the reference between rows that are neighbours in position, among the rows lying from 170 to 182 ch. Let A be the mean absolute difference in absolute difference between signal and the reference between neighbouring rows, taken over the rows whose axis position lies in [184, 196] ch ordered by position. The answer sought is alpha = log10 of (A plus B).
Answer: -0.21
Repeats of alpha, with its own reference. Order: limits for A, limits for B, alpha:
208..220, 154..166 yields -0.19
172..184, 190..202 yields -0.35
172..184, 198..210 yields -0.41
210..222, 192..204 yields -0.11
